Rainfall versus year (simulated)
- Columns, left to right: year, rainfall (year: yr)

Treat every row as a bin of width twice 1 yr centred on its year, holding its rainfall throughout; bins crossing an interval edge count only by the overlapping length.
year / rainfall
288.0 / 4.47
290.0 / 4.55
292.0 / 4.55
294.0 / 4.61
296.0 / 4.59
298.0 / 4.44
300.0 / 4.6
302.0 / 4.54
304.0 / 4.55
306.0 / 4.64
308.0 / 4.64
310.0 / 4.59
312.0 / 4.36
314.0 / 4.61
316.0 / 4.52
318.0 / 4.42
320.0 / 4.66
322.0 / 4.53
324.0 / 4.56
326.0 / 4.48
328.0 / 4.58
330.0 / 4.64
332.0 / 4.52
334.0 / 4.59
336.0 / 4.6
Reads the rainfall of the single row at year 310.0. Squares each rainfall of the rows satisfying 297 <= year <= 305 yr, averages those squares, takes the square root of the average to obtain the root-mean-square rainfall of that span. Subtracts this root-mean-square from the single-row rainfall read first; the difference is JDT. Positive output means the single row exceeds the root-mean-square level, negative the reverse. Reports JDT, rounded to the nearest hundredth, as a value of 0.06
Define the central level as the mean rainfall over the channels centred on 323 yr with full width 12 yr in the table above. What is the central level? 4.54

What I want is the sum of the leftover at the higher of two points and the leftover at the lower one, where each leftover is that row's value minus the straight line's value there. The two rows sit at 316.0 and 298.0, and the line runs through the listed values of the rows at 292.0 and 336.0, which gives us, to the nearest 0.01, -0.17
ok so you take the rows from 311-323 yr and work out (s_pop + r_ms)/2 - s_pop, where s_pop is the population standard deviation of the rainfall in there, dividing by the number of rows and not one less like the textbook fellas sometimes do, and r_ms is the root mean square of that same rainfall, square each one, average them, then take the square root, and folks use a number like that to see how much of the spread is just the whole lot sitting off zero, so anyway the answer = 2.21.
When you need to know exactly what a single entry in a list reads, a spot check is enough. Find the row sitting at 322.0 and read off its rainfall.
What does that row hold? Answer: 4.53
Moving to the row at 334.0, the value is 4.59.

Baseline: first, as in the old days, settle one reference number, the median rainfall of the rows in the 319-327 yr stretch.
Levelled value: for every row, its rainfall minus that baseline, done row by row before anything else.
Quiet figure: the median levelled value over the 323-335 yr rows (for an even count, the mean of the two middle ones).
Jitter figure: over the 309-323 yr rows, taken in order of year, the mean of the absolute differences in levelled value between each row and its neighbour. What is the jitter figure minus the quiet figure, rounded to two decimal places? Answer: 0.15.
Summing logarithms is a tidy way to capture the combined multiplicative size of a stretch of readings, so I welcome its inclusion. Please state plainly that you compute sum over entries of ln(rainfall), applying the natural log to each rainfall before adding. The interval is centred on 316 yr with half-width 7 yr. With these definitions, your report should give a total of 11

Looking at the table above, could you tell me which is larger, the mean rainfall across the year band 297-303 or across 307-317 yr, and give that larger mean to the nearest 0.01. 4.54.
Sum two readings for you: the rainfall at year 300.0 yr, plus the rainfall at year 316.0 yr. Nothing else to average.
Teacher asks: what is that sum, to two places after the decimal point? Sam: 9.12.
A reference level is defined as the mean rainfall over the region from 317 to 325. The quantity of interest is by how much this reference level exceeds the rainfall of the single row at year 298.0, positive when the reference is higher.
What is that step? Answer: 0.10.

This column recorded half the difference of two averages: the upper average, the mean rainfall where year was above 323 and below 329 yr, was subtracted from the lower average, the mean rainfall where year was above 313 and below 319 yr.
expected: -0.01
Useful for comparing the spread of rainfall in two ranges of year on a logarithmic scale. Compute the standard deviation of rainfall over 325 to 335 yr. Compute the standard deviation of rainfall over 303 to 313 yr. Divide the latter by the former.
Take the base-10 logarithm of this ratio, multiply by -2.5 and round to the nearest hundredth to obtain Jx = -0.67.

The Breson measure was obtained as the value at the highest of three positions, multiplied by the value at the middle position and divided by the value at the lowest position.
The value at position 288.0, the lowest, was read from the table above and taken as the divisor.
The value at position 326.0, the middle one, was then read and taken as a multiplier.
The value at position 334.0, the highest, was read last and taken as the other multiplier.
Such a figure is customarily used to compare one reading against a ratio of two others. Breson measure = 4.60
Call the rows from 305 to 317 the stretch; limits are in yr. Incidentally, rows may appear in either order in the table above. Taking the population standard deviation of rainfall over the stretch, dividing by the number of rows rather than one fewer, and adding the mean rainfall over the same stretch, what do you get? 4.658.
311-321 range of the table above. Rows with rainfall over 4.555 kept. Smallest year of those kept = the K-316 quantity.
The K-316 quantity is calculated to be 314.0 yr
